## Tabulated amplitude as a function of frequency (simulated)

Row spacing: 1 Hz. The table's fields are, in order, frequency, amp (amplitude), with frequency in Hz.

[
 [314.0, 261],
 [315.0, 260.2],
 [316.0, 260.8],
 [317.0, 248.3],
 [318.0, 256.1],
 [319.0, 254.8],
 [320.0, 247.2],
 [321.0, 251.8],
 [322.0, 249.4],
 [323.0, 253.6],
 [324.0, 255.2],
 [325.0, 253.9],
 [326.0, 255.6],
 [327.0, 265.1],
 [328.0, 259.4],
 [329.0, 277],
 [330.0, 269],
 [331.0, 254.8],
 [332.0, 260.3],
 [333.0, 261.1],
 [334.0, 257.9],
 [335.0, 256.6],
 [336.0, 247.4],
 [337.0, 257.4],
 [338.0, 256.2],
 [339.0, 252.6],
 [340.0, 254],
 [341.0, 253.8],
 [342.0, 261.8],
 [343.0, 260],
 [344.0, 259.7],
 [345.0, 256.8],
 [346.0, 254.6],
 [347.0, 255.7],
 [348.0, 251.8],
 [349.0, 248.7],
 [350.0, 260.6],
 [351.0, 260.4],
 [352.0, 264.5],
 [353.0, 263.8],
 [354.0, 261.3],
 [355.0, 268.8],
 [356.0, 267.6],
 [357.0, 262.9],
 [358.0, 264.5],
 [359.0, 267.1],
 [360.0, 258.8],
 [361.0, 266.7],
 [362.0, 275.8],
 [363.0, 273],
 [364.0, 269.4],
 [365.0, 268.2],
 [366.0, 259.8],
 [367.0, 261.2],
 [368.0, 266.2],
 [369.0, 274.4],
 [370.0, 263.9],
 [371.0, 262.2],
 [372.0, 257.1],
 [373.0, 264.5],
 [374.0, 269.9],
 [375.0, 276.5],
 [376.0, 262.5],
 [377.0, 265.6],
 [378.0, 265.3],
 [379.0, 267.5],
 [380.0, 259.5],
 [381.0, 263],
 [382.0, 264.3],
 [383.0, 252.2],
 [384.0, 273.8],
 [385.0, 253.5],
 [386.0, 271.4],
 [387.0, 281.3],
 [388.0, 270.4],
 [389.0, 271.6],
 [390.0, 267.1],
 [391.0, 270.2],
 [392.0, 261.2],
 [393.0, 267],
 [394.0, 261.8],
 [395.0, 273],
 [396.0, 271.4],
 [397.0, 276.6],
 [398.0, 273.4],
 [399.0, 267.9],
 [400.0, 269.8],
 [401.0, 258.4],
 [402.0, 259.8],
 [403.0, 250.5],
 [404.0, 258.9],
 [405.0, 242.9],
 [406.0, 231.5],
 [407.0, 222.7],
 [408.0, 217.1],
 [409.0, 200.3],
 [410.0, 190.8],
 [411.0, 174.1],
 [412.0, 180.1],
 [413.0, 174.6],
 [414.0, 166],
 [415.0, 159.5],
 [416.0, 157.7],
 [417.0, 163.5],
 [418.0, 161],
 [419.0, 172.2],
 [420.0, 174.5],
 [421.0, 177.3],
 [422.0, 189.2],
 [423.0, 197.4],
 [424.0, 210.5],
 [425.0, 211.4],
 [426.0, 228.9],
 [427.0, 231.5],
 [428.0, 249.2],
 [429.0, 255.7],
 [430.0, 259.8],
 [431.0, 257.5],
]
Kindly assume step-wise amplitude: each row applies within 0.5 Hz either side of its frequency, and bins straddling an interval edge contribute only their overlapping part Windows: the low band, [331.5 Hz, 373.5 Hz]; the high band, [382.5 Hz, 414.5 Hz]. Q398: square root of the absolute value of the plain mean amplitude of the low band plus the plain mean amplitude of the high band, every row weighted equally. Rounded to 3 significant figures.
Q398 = 22.5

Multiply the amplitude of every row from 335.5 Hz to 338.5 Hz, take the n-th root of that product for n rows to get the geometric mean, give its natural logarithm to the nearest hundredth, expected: 5.54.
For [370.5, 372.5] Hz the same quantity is 5.56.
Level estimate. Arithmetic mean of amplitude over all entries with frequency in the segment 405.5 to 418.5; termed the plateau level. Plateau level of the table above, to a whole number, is 185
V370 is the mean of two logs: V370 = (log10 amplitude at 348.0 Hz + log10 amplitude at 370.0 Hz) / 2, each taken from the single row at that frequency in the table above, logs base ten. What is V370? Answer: 2.41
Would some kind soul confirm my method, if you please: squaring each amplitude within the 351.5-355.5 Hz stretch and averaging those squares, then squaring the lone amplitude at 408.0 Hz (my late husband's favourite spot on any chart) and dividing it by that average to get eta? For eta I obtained 0.67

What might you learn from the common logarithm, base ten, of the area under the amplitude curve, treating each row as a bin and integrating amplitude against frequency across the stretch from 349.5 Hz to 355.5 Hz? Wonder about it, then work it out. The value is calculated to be 3.20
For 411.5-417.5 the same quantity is 3.00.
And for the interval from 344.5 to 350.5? 3.18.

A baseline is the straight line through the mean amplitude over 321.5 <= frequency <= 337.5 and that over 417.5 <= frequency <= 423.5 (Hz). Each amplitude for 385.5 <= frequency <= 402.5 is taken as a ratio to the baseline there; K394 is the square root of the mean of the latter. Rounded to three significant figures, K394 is 1.15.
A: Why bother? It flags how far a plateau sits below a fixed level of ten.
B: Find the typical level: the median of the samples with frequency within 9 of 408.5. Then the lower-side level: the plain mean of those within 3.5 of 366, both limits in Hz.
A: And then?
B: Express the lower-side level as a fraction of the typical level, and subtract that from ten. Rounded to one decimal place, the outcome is 8.7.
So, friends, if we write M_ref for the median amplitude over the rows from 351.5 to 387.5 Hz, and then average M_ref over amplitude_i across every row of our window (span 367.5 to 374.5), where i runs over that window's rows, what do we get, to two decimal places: 1.00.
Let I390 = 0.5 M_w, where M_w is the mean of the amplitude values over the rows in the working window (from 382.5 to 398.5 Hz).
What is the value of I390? 134.2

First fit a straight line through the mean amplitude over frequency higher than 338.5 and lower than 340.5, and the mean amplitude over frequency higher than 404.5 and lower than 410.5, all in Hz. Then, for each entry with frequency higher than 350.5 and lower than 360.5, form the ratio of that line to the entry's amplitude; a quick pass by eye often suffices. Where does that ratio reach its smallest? 359.0 Hz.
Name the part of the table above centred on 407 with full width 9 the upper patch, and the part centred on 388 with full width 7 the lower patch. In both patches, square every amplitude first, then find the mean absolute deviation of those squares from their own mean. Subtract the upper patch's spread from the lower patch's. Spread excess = -7080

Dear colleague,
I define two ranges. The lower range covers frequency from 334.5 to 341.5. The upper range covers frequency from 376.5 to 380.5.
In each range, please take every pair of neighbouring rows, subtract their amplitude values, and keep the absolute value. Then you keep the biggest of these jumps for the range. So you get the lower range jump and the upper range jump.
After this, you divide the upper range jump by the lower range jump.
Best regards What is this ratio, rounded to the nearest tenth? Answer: 0.8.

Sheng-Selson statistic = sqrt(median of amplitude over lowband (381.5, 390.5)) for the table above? 16.4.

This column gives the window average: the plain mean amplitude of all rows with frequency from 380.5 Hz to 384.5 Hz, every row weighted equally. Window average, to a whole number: 263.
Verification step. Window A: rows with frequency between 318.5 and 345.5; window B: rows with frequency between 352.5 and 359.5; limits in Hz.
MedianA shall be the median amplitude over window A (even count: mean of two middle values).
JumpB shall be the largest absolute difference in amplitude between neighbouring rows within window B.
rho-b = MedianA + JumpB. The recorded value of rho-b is 264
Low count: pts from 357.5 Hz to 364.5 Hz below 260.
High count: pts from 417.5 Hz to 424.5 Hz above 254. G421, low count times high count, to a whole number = 0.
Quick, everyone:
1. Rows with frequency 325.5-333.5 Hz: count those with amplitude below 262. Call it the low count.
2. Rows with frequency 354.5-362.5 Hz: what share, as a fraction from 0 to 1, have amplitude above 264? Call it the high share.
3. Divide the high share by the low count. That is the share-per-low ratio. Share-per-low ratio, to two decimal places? 0.15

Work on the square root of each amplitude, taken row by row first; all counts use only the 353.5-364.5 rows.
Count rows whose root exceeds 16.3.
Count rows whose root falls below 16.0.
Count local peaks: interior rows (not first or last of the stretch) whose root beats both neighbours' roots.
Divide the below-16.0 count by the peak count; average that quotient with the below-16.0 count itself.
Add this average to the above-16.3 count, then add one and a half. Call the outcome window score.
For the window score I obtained 8.5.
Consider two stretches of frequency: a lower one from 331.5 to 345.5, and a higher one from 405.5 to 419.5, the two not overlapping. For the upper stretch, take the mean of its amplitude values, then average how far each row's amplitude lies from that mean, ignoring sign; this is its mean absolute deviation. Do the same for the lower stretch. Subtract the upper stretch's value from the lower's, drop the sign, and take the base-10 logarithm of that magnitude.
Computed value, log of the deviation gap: 1.2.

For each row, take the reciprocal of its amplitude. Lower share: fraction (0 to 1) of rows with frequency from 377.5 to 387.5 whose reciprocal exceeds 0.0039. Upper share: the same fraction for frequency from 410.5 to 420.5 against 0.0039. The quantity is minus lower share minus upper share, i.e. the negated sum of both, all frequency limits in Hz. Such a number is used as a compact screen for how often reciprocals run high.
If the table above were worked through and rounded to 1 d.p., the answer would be -1.2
